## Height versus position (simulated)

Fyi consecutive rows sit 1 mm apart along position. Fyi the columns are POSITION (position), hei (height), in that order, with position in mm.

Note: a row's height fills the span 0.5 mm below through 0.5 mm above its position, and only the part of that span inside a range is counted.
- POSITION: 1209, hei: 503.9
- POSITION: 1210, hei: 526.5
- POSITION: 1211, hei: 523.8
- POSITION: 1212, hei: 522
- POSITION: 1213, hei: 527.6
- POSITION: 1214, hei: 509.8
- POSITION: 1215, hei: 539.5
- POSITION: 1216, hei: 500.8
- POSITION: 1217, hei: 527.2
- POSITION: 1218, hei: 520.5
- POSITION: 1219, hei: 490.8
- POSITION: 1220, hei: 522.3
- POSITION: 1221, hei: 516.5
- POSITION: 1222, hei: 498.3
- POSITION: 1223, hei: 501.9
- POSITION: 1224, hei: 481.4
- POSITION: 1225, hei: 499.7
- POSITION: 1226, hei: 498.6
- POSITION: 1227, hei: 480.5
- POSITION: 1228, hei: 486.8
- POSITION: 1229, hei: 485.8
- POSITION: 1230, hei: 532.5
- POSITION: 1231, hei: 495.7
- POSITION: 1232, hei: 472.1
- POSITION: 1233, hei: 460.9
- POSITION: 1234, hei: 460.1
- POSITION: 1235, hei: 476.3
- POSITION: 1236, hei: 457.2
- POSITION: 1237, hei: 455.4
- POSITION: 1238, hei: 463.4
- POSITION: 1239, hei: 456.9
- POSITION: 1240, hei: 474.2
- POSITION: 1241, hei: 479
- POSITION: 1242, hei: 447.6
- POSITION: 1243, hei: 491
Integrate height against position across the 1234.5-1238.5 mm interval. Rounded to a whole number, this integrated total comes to 1852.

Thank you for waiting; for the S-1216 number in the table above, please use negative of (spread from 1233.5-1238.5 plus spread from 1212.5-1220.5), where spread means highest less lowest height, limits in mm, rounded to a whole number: -70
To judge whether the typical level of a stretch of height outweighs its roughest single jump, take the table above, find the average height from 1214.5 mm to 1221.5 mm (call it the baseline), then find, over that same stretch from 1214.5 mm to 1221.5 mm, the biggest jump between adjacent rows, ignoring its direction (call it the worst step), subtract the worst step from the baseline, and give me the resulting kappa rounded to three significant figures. 478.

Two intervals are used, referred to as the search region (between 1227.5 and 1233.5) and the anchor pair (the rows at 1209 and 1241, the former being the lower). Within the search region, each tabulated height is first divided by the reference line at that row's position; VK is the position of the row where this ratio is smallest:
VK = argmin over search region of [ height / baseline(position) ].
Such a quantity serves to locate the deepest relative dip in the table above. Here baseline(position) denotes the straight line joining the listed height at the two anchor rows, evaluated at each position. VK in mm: 1233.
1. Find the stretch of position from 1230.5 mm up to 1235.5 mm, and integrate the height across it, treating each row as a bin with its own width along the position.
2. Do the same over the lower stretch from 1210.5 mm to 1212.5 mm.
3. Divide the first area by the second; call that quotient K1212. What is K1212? 2.26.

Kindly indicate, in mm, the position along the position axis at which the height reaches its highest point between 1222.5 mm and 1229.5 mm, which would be 1223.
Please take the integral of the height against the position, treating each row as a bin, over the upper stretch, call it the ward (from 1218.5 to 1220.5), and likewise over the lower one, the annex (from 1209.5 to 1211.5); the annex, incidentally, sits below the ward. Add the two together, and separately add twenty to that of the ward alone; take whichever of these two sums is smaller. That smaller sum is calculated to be 1033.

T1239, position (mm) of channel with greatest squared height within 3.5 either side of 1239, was 1241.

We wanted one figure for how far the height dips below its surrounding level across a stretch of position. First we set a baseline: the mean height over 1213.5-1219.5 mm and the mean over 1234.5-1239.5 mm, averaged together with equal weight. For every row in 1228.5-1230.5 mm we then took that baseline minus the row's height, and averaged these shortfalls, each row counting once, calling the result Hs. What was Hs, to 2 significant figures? -21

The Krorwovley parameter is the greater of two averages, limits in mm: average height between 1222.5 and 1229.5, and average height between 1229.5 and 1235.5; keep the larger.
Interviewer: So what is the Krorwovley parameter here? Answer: 491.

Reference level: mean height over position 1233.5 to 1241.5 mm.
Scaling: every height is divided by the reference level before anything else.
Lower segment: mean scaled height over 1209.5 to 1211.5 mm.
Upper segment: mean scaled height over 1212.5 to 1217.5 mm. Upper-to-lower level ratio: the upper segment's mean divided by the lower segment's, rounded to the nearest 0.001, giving 0.992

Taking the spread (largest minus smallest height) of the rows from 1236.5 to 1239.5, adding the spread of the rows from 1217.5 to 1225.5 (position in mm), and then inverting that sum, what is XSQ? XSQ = 0.0204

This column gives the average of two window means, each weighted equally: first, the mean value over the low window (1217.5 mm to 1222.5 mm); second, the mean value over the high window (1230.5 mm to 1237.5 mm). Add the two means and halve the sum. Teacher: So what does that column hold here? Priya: 489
